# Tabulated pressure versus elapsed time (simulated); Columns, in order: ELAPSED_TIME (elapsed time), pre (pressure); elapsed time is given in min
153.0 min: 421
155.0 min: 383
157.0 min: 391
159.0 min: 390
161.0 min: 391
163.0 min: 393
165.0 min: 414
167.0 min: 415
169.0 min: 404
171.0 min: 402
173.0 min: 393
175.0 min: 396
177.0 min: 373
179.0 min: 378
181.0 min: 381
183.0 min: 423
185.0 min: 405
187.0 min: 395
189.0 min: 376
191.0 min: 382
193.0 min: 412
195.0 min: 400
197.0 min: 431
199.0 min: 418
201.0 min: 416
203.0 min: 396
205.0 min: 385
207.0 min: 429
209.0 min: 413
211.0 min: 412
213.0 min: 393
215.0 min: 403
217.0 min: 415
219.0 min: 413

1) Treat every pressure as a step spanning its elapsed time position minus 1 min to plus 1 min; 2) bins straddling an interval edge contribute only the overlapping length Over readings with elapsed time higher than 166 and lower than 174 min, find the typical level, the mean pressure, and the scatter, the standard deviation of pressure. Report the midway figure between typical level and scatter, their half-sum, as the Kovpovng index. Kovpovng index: 206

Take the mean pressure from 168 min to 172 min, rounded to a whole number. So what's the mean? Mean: 403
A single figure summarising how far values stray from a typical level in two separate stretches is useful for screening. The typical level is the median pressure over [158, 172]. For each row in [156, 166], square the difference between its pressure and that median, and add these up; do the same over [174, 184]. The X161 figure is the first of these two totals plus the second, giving 2946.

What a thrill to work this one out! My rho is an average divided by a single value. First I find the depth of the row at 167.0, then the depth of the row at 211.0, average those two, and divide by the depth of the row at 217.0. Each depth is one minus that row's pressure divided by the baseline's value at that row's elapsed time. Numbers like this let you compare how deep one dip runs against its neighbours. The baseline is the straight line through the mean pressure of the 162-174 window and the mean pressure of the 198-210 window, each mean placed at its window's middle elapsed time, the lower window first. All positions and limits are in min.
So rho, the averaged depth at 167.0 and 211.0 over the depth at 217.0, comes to 2.0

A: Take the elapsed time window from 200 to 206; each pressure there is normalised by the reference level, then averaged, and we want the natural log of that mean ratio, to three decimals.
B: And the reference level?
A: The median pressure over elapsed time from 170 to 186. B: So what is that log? 0.011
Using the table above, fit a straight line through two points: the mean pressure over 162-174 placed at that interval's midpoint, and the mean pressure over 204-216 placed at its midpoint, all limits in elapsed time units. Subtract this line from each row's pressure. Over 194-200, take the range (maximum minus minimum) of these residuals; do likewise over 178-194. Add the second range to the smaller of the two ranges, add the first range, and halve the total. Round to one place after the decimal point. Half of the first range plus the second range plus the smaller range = 54.6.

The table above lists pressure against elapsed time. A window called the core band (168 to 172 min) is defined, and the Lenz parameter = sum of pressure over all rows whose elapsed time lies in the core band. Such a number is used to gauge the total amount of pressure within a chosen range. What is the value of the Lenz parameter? 806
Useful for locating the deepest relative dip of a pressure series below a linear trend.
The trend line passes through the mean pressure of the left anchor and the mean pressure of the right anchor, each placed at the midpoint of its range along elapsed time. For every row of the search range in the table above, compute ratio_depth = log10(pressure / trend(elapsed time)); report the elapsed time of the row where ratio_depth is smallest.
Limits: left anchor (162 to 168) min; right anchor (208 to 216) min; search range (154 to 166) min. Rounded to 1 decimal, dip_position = 155.0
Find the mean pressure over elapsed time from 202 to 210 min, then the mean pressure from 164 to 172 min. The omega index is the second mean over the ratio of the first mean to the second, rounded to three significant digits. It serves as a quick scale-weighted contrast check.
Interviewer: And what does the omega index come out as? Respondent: 412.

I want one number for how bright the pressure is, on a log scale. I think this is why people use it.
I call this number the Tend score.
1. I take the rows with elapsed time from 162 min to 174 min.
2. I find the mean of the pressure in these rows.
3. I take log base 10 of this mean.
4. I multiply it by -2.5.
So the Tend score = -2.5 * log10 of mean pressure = -6.51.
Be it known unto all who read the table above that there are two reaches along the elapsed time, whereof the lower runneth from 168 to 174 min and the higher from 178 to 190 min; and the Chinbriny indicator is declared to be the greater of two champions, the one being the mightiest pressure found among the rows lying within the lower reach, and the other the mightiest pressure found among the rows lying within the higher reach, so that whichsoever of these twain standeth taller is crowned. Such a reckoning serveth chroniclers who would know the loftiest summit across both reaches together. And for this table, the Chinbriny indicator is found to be 423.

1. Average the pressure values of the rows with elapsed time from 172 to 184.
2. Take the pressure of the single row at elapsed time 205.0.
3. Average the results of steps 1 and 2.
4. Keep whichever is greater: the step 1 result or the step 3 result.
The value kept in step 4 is 391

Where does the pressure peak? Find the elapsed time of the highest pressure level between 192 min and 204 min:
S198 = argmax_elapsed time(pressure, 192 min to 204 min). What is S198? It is 197.0 min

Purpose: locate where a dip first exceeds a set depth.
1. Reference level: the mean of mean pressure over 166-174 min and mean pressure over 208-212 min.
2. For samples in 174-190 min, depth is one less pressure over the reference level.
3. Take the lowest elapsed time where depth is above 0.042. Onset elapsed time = 177.0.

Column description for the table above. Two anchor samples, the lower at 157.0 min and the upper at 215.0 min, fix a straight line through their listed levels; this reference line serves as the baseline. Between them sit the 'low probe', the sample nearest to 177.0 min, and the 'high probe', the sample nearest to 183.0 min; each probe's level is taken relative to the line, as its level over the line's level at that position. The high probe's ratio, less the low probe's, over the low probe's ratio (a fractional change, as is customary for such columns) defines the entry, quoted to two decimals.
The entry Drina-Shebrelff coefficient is 0.13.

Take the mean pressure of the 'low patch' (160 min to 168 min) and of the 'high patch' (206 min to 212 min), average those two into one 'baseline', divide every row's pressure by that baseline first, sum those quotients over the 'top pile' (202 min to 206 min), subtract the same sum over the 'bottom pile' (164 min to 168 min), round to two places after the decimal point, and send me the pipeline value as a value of -0.12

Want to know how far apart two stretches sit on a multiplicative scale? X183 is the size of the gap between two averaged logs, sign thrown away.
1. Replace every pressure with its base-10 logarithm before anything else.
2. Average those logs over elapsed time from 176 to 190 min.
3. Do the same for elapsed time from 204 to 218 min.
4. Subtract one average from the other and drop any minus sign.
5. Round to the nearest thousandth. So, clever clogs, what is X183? 0.019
